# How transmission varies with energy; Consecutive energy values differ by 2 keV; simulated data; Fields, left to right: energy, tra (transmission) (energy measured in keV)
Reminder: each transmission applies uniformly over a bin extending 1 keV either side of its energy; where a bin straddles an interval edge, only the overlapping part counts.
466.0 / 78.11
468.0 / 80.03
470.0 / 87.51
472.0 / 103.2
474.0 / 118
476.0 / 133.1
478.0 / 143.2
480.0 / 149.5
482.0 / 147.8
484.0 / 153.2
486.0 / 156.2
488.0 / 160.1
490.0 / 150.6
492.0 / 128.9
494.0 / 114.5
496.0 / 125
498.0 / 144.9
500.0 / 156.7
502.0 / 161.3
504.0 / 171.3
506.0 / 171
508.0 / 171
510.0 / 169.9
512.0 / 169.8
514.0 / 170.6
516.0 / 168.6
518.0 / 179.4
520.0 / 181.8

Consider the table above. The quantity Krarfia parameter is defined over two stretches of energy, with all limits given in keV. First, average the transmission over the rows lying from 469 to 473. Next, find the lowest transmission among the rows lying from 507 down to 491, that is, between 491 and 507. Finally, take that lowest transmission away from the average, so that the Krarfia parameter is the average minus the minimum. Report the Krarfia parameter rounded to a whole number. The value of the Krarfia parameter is -19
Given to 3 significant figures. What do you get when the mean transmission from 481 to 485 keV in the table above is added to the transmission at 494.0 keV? 265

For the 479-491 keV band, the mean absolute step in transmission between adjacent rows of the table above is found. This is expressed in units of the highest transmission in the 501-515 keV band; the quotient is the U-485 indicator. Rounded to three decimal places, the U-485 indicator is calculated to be 0.027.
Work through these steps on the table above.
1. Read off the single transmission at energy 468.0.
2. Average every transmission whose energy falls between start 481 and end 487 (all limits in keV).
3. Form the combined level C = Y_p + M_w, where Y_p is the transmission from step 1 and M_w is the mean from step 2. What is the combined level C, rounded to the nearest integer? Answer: 232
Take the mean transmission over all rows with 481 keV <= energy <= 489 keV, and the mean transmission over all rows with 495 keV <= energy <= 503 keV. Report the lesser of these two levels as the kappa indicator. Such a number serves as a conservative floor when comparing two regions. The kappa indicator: 147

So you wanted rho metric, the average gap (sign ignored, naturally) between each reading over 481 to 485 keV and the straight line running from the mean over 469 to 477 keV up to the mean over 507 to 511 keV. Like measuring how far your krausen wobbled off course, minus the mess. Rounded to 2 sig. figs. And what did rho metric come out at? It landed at 23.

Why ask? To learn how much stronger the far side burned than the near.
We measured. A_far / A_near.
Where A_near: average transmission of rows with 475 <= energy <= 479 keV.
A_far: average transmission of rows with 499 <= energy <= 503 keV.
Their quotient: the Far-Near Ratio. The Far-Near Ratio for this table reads 1.15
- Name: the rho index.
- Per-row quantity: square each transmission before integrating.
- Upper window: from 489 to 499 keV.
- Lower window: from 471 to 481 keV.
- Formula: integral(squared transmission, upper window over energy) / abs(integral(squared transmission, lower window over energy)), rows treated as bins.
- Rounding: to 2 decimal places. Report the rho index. 1.05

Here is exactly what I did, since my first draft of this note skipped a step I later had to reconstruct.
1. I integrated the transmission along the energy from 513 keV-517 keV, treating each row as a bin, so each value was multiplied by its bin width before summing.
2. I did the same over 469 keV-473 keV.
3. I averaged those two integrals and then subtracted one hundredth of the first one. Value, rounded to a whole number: 523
